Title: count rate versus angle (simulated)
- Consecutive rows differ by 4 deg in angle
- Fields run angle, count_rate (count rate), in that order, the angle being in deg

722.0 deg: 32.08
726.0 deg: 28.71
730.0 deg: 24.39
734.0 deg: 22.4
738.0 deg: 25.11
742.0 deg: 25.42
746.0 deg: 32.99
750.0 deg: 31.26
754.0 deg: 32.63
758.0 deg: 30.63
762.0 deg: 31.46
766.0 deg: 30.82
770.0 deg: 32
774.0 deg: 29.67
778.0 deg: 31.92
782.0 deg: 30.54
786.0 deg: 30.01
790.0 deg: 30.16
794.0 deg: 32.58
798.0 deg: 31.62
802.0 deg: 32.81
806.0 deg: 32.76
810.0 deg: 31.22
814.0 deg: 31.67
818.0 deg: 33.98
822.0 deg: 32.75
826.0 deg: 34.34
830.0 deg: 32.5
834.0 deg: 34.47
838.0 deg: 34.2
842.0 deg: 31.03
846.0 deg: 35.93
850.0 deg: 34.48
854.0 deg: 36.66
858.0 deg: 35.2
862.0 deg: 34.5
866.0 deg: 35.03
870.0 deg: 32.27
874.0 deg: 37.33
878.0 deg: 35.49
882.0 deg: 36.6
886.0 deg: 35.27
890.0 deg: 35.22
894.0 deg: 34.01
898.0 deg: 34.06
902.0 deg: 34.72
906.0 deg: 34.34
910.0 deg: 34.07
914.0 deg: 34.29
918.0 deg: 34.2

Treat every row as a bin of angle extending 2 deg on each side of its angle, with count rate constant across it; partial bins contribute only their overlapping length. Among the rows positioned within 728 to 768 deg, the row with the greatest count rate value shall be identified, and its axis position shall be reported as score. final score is 746.0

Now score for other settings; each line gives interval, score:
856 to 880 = 874.0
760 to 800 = 794.0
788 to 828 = 826.0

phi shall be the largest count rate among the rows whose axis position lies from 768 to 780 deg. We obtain 32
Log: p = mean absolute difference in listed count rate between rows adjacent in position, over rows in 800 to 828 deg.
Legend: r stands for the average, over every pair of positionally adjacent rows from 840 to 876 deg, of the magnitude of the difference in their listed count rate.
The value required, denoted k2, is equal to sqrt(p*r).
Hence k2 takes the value 1.7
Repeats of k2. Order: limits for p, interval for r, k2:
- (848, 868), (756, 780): 1.3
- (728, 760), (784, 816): 1.6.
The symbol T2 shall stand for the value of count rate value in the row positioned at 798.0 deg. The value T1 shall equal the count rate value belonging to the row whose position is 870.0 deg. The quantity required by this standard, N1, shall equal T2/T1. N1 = 0.98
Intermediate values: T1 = 32.27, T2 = 31.62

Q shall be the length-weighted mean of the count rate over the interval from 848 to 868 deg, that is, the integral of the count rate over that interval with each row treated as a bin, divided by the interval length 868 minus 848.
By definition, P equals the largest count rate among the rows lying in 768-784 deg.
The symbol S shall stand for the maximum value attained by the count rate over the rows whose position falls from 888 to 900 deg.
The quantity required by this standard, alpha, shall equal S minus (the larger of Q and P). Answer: 0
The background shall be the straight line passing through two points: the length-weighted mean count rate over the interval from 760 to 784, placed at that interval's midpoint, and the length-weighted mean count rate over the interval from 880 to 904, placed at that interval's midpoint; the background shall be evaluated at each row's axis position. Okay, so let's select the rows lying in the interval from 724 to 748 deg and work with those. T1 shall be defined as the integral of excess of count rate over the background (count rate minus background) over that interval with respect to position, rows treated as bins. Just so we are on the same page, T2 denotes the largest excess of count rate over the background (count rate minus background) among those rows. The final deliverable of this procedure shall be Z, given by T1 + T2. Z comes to -79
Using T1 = -81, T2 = 2.8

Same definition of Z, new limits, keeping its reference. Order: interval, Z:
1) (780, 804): -10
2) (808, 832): 4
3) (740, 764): 10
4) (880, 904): 2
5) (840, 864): 26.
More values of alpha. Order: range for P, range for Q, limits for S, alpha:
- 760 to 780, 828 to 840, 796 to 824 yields 0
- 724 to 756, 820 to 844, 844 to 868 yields 3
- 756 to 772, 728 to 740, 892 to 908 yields 3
